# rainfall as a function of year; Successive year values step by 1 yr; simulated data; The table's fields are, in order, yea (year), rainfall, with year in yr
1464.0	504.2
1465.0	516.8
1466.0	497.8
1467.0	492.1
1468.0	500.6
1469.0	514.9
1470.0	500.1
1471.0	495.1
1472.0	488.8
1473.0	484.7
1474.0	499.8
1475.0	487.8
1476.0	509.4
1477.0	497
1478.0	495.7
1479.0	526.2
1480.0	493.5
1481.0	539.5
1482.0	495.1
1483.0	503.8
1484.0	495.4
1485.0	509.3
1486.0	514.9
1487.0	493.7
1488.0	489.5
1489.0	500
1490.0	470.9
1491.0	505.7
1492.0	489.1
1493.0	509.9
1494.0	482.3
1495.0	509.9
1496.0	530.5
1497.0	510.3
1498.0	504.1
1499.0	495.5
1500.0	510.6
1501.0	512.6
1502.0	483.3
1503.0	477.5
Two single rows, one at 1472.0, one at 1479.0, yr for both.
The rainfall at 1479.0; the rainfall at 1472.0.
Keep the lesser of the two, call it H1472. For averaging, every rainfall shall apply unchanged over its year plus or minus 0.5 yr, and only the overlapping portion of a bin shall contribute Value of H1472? 489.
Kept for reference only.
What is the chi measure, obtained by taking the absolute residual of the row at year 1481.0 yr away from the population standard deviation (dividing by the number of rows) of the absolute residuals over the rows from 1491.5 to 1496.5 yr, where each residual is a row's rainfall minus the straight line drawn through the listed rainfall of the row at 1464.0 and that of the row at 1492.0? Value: -29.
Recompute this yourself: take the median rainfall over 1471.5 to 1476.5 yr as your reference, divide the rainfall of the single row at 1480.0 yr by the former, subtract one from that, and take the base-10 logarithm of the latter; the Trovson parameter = -2.0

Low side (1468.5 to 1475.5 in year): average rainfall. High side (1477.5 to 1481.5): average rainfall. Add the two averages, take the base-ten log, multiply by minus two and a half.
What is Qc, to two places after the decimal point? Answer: -7.51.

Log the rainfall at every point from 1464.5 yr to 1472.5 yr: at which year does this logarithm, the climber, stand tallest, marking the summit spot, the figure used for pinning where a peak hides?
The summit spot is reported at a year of 1465.0 yr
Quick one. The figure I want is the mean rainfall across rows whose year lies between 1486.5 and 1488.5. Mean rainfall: 492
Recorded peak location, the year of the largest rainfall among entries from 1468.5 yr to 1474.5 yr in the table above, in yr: 1469.0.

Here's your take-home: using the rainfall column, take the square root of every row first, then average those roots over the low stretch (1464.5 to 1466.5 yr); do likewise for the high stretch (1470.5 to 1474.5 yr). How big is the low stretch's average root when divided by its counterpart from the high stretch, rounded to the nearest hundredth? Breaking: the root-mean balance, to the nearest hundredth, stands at 1.02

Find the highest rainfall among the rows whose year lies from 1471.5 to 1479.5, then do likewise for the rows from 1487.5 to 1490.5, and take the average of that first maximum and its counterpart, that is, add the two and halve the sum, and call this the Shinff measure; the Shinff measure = 513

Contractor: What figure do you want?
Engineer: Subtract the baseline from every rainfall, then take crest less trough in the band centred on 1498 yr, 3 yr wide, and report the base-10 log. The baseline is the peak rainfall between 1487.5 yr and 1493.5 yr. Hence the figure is 1.2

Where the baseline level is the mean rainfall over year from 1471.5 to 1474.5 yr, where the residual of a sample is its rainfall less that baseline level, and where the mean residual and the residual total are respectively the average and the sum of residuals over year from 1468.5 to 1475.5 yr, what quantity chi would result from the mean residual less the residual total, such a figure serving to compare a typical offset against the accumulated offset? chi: -29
